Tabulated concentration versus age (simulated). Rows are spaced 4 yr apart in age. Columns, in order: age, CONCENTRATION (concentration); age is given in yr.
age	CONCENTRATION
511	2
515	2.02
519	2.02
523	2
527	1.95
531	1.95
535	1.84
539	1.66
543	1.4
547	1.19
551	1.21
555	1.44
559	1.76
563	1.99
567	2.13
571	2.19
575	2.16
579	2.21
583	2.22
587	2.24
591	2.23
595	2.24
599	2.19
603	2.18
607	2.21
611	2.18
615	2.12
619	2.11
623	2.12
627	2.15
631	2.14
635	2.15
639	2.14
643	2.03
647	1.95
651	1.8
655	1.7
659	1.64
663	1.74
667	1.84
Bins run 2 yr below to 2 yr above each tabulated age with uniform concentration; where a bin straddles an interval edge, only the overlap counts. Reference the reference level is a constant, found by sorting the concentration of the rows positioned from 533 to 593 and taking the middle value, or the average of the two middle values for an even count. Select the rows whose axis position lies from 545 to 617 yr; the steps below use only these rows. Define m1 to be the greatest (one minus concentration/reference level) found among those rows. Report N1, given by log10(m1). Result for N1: -0.4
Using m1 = 0.40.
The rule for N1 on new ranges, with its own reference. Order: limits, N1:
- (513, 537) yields -1.1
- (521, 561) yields -0.4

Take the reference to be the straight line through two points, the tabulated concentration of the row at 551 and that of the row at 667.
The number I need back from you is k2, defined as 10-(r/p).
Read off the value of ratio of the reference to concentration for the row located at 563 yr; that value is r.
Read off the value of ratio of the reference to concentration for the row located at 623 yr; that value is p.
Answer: 9.15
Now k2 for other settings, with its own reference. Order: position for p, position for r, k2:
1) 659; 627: 9.31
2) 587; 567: 9.03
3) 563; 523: 9.17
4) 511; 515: 8.99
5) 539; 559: 8.97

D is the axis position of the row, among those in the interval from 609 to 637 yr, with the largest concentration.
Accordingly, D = 611 yr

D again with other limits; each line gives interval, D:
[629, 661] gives 635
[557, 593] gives 587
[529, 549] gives 531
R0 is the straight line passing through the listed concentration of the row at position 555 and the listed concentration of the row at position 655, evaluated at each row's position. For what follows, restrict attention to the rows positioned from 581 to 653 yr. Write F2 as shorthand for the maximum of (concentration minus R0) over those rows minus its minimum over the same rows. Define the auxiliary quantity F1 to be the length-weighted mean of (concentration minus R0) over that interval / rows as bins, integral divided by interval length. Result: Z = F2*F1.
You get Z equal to 0.32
